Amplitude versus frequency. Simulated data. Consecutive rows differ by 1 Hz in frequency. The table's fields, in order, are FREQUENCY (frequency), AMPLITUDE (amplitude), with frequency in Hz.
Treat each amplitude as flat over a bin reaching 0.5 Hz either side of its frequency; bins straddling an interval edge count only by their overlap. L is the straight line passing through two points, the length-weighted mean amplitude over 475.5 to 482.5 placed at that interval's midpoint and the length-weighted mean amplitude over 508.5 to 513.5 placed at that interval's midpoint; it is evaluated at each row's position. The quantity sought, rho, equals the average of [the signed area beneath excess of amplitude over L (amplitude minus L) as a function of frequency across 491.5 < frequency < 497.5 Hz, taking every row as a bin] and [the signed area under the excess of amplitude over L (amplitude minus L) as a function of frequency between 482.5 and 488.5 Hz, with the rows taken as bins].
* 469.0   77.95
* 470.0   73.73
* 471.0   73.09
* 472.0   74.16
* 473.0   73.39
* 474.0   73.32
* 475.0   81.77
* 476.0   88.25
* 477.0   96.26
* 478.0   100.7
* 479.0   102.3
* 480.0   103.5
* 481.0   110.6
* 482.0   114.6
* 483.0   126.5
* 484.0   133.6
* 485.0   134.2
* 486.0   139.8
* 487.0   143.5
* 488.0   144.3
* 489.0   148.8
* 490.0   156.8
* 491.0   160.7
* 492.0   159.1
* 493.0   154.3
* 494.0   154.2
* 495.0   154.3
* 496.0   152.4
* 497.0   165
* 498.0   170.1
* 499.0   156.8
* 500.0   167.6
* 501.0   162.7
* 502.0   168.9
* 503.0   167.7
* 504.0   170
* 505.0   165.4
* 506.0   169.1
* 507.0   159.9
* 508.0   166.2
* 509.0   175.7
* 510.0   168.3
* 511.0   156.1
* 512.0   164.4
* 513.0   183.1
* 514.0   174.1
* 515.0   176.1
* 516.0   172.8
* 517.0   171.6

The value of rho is 128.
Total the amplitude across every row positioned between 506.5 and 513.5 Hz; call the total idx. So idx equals 1174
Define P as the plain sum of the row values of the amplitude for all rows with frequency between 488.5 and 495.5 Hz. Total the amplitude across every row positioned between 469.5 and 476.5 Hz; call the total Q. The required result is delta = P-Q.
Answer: 550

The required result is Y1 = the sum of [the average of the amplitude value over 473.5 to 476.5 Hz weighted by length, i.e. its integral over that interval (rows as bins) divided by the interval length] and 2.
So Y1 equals 83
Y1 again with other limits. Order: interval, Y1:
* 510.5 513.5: 170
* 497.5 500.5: 167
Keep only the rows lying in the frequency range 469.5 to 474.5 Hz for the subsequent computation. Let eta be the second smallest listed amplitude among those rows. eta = 73.32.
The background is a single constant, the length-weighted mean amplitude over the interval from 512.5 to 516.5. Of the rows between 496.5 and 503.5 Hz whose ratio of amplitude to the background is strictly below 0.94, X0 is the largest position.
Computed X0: 501.0 Hz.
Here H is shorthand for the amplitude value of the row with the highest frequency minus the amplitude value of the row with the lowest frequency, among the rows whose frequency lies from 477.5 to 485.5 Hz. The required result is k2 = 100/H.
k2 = 3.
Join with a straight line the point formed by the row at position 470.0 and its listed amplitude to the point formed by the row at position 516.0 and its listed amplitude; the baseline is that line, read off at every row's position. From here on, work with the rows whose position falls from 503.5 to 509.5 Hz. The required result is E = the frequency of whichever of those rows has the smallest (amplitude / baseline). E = 507.0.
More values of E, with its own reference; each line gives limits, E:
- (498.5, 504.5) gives 499.0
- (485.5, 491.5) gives 488.0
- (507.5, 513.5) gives 511.0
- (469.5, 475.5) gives 474.0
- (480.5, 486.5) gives 481.0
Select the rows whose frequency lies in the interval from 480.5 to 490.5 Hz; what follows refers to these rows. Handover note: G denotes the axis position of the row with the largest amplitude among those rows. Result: 490.0 Hz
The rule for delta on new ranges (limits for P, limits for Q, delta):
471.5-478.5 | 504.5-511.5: -573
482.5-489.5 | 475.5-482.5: 254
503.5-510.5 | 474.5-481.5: 491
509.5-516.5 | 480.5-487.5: 292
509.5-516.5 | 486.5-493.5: 127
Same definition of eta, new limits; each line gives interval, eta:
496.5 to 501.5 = 162.7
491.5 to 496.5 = 154.2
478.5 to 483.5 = 103.5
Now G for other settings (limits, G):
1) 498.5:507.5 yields 504.0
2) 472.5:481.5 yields 481.0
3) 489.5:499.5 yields 498.0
